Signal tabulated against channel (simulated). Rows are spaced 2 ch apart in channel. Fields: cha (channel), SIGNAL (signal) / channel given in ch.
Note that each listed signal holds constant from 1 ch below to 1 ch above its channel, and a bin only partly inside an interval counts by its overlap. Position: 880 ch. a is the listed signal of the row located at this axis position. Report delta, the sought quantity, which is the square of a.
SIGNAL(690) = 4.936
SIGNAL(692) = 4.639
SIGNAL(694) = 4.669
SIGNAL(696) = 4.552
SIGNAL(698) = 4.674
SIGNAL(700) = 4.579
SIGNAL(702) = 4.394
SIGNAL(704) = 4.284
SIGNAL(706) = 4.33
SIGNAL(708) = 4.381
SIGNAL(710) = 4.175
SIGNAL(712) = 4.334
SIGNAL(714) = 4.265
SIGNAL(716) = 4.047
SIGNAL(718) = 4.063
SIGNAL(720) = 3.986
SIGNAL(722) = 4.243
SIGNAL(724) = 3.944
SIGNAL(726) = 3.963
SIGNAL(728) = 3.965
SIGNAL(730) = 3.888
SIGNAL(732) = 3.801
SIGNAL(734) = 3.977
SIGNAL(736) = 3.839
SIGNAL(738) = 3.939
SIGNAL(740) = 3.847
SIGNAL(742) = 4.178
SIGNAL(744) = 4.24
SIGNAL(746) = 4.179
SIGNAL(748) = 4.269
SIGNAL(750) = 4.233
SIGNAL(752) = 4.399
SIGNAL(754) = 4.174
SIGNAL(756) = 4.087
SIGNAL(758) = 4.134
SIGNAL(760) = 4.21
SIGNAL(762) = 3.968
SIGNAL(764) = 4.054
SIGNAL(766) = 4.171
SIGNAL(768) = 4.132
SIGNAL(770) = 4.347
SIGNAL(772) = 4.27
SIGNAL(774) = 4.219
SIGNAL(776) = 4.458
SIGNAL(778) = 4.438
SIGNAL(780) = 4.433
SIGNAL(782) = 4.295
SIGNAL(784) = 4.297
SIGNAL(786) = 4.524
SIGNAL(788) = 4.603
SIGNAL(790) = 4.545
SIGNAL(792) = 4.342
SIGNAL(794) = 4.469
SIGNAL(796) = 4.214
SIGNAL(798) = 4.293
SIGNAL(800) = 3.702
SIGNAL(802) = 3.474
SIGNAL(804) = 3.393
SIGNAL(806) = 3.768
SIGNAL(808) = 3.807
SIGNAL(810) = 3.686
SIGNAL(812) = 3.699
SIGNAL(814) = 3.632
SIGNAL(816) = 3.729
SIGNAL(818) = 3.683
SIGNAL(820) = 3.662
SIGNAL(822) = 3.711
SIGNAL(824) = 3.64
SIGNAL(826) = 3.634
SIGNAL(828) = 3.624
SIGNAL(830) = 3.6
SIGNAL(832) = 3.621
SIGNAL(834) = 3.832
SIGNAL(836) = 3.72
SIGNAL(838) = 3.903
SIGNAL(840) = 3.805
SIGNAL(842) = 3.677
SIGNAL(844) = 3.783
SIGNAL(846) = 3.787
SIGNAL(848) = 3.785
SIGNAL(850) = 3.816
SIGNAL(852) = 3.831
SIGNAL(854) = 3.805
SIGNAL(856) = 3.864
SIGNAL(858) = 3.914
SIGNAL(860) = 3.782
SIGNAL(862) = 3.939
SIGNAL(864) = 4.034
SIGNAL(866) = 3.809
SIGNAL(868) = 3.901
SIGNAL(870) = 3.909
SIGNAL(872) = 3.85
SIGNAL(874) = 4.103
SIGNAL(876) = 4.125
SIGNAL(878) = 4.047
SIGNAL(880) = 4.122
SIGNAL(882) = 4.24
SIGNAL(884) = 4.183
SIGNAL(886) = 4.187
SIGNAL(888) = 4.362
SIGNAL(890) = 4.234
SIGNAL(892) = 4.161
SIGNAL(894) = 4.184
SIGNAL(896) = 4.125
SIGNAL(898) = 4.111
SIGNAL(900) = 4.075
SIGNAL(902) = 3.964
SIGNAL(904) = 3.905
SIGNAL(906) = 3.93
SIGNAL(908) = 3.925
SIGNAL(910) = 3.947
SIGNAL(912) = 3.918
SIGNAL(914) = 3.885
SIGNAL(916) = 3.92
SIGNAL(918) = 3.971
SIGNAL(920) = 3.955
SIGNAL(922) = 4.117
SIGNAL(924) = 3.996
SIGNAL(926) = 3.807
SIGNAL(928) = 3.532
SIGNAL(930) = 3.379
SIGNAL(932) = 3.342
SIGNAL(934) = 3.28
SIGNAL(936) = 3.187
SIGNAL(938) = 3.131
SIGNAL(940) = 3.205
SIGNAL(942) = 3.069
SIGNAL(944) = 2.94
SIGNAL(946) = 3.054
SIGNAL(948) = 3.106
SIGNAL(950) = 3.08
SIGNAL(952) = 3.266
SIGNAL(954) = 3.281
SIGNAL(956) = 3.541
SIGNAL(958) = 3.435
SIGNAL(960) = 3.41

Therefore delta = 17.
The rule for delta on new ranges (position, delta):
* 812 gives 14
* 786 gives 20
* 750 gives 18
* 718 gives 17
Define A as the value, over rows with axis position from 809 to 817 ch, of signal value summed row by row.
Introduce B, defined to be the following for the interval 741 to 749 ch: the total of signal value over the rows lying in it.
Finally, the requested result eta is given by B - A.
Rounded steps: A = 14.7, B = 16.9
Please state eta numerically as 2.1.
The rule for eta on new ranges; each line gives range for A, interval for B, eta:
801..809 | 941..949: -2.3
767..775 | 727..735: -1.3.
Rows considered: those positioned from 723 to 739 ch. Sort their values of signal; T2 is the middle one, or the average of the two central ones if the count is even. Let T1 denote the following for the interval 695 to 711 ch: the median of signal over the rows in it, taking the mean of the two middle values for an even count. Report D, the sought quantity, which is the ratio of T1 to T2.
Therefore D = 1.11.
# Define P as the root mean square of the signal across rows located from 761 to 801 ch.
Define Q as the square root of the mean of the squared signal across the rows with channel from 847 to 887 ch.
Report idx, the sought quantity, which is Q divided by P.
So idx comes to 0.92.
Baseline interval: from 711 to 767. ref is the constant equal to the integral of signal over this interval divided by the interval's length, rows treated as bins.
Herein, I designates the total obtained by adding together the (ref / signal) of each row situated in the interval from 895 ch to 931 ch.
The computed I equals 18.8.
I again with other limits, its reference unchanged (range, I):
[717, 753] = 18.2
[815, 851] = 19.8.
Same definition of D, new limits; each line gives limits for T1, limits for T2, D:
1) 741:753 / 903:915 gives 1.08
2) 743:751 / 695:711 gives 0.97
